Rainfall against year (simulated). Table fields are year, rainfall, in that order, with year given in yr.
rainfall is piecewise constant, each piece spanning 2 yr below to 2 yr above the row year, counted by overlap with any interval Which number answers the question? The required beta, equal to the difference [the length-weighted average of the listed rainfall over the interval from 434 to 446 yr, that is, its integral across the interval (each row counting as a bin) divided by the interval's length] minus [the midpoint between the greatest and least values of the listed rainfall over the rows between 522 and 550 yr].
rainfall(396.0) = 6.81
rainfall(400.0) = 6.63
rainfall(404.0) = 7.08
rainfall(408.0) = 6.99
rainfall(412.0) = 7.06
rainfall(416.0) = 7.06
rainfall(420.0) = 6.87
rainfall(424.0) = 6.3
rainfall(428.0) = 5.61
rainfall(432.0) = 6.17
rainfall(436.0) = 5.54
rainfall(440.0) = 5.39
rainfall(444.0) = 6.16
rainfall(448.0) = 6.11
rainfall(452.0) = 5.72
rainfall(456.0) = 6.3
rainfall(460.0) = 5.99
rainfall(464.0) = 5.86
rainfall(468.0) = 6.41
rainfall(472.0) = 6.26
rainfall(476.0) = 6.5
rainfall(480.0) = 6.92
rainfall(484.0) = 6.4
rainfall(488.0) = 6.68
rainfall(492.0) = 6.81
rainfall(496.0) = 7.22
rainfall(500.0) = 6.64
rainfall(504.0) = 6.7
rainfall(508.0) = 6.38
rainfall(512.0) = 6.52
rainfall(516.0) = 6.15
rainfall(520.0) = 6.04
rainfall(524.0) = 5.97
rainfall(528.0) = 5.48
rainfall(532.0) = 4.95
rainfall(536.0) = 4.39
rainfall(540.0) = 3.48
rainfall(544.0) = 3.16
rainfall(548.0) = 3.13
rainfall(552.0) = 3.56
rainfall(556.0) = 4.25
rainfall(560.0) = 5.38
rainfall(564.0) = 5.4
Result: 1.1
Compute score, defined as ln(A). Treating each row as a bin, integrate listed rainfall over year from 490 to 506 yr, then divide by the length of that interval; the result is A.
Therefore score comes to 1.92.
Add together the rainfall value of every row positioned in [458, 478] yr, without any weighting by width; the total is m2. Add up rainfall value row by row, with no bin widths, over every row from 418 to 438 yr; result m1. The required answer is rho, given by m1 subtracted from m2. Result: 0.5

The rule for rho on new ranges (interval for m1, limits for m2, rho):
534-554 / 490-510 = 16.0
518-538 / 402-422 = 8.2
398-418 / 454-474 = -4.0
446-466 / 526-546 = -8.5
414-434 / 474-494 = 1.3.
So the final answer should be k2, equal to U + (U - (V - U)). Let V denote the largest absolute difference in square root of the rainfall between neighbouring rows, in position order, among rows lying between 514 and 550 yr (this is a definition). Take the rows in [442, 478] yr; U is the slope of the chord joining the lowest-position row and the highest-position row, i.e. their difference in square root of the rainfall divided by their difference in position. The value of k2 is -0.22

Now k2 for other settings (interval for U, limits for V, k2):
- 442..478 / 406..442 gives -0.14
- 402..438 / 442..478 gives -0.15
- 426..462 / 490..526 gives -0.10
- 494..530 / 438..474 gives -0.19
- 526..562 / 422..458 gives -0.16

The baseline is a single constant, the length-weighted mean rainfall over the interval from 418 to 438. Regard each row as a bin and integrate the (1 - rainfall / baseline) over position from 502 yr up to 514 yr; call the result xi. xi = -0.9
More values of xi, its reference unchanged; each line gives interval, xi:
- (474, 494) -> -1.8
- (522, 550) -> 8.0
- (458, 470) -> 0.0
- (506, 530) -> 0.0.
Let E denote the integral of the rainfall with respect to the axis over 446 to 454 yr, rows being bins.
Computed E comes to 47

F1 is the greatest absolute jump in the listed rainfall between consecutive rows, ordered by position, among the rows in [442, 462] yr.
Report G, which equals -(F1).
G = -0.58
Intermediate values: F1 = 0.58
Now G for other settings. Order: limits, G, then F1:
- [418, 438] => -0.69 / 0.69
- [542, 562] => -1.13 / 1.13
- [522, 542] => -0.91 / 0.91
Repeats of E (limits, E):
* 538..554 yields 53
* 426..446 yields 115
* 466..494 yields 184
